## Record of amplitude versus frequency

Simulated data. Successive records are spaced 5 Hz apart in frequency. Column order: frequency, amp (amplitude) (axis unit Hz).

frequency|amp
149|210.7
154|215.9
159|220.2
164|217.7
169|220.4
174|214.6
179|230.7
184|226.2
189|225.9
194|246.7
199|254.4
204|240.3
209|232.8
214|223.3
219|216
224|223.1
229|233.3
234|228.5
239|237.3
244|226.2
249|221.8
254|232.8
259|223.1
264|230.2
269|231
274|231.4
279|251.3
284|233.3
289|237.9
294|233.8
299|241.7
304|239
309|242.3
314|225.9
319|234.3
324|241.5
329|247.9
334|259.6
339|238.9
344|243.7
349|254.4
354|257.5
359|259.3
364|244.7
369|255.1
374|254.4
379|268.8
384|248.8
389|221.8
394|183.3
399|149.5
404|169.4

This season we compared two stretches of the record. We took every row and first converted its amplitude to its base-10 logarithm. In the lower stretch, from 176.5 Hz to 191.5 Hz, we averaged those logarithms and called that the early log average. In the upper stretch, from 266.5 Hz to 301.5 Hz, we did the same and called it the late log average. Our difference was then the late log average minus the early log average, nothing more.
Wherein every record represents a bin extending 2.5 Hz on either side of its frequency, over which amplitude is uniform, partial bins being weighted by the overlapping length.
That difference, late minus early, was 0.02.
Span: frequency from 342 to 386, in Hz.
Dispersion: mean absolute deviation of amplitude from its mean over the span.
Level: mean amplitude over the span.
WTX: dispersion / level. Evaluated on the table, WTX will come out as 0.0219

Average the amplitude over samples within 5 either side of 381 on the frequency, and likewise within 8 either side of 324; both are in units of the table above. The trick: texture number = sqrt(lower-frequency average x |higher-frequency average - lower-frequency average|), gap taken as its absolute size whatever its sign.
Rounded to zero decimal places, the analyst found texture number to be 65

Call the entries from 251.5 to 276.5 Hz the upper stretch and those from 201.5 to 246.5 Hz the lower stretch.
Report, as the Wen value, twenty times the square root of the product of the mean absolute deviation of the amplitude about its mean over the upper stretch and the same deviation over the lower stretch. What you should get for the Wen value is 81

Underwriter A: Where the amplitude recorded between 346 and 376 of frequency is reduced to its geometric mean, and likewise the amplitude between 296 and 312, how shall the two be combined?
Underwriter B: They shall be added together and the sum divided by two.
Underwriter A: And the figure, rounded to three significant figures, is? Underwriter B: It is 248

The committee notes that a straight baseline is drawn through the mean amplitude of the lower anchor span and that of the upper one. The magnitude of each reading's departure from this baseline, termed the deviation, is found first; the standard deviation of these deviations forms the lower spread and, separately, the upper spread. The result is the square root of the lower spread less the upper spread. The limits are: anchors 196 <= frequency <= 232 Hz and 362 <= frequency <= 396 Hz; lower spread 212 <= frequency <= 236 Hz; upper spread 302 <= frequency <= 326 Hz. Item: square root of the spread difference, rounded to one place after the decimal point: 1.5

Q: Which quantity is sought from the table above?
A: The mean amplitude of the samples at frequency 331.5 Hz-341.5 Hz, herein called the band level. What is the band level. 249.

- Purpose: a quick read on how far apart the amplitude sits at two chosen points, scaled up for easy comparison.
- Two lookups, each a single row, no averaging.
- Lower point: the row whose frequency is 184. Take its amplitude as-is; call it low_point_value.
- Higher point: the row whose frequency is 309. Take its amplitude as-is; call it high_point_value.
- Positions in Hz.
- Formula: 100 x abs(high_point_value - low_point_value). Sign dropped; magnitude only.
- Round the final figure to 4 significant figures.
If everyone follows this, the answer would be 1610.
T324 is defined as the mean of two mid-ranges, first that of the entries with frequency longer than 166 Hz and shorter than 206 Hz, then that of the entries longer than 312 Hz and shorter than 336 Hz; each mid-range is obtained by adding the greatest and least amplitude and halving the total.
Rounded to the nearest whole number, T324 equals 239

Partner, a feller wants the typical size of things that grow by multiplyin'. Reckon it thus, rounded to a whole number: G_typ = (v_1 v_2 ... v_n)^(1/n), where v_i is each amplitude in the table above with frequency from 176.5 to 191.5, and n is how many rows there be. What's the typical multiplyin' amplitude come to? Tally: 228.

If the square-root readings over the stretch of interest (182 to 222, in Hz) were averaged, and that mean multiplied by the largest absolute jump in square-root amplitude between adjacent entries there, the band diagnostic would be 10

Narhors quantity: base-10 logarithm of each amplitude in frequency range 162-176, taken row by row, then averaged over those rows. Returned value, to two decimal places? 2.34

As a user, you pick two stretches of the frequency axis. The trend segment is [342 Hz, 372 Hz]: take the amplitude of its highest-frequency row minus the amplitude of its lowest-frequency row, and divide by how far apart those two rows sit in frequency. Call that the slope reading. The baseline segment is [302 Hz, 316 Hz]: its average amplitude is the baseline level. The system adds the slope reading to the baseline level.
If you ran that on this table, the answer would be 236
